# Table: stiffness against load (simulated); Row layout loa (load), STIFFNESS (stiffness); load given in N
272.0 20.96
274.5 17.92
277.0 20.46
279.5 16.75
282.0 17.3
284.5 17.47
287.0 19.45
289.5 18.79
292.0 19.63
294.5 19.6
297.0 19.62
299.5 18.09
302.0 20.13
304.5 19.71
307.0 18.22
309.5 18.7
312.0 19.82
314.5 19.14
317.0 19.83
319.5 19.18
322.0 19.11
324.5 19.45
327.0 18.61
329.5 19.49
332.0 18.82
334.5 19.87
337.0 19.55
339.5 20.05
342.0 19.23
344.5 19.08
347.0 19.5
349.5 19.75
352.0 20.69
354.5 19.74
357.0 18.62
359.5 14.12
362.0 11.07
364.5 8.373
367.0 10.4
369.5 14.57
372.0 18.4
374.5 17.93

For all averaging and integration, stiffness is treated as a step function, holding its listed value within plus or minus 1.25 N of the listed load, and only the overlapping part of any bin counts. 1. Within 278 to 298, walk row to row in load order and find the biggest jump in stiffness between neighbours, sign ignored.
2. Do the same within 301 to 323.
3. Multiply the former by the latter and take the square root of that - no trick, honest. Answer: 1.7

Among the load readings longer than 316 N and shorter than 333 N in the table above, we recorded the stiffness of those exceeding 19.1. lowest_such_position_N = 317.0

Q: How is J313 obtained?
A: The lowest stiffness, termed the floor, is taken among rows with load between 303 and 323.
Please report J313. 18.22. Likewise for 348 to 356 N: 19.74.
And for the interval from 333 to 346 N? 19.08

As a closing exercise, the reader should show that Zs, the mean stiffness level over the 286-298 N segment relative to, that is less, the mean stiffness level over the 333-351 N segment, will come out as -0.2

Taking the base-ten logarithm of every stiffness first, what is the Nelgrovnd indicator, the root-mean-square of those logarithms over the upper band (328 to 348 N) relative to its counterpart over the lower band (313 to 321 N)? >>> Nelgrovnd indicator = 1.00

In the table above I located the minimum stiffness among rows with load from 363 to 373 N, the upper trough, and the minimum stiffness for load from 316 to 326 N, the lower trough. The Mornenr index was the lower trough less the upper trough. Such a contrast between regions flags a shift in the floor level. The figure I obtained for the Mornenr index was 11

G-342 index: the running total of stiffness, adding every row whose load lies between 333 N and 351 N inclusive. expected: 137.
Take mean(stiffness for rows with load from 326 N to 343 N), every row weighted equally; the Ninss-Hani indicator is 19.4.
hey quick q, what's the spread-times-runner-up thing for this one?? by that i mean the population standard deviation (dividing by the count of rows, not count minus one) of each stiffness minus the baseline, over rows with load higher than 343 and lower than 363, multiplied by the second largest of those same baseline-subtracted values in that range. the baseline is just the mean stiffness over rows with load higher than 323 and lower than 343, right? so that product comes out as 1.16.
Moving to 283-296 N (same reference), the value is 0.18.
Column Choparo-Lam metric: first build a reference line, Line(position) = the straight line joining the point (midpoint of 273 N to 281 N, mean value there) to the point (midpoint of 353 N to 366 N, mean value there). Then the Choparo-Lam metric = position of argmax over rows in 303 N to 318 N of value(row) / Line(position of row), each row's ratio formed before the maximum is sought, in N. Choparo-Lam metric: 317.0 N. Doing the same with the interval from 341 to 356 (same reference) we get 352.0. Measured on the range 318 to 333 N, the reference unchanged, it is 329.5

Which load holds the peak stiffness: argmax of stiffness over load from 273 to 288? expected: 277.0 N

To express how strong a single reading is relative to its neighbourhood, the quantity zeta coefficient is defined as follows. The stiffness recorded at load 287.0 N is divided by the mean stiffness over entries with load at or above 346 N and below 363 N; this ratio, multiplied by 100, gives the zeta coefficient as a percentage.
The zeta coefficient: 110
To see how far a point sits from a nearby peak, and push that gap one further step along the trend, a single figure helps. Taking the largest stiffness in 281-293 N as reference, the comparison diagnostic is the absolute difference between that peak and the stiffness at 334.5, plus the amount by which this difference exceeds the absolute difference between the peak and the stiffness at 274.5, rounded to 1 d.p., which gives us -1.2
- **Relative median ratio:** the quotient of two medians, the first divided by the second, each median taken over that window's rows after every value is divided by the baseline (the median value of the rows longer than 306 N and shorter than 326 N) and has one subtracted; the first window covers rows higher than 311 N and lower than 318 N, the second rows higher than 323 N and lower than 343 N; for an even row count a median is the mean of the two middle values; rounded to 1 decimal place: 2.1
